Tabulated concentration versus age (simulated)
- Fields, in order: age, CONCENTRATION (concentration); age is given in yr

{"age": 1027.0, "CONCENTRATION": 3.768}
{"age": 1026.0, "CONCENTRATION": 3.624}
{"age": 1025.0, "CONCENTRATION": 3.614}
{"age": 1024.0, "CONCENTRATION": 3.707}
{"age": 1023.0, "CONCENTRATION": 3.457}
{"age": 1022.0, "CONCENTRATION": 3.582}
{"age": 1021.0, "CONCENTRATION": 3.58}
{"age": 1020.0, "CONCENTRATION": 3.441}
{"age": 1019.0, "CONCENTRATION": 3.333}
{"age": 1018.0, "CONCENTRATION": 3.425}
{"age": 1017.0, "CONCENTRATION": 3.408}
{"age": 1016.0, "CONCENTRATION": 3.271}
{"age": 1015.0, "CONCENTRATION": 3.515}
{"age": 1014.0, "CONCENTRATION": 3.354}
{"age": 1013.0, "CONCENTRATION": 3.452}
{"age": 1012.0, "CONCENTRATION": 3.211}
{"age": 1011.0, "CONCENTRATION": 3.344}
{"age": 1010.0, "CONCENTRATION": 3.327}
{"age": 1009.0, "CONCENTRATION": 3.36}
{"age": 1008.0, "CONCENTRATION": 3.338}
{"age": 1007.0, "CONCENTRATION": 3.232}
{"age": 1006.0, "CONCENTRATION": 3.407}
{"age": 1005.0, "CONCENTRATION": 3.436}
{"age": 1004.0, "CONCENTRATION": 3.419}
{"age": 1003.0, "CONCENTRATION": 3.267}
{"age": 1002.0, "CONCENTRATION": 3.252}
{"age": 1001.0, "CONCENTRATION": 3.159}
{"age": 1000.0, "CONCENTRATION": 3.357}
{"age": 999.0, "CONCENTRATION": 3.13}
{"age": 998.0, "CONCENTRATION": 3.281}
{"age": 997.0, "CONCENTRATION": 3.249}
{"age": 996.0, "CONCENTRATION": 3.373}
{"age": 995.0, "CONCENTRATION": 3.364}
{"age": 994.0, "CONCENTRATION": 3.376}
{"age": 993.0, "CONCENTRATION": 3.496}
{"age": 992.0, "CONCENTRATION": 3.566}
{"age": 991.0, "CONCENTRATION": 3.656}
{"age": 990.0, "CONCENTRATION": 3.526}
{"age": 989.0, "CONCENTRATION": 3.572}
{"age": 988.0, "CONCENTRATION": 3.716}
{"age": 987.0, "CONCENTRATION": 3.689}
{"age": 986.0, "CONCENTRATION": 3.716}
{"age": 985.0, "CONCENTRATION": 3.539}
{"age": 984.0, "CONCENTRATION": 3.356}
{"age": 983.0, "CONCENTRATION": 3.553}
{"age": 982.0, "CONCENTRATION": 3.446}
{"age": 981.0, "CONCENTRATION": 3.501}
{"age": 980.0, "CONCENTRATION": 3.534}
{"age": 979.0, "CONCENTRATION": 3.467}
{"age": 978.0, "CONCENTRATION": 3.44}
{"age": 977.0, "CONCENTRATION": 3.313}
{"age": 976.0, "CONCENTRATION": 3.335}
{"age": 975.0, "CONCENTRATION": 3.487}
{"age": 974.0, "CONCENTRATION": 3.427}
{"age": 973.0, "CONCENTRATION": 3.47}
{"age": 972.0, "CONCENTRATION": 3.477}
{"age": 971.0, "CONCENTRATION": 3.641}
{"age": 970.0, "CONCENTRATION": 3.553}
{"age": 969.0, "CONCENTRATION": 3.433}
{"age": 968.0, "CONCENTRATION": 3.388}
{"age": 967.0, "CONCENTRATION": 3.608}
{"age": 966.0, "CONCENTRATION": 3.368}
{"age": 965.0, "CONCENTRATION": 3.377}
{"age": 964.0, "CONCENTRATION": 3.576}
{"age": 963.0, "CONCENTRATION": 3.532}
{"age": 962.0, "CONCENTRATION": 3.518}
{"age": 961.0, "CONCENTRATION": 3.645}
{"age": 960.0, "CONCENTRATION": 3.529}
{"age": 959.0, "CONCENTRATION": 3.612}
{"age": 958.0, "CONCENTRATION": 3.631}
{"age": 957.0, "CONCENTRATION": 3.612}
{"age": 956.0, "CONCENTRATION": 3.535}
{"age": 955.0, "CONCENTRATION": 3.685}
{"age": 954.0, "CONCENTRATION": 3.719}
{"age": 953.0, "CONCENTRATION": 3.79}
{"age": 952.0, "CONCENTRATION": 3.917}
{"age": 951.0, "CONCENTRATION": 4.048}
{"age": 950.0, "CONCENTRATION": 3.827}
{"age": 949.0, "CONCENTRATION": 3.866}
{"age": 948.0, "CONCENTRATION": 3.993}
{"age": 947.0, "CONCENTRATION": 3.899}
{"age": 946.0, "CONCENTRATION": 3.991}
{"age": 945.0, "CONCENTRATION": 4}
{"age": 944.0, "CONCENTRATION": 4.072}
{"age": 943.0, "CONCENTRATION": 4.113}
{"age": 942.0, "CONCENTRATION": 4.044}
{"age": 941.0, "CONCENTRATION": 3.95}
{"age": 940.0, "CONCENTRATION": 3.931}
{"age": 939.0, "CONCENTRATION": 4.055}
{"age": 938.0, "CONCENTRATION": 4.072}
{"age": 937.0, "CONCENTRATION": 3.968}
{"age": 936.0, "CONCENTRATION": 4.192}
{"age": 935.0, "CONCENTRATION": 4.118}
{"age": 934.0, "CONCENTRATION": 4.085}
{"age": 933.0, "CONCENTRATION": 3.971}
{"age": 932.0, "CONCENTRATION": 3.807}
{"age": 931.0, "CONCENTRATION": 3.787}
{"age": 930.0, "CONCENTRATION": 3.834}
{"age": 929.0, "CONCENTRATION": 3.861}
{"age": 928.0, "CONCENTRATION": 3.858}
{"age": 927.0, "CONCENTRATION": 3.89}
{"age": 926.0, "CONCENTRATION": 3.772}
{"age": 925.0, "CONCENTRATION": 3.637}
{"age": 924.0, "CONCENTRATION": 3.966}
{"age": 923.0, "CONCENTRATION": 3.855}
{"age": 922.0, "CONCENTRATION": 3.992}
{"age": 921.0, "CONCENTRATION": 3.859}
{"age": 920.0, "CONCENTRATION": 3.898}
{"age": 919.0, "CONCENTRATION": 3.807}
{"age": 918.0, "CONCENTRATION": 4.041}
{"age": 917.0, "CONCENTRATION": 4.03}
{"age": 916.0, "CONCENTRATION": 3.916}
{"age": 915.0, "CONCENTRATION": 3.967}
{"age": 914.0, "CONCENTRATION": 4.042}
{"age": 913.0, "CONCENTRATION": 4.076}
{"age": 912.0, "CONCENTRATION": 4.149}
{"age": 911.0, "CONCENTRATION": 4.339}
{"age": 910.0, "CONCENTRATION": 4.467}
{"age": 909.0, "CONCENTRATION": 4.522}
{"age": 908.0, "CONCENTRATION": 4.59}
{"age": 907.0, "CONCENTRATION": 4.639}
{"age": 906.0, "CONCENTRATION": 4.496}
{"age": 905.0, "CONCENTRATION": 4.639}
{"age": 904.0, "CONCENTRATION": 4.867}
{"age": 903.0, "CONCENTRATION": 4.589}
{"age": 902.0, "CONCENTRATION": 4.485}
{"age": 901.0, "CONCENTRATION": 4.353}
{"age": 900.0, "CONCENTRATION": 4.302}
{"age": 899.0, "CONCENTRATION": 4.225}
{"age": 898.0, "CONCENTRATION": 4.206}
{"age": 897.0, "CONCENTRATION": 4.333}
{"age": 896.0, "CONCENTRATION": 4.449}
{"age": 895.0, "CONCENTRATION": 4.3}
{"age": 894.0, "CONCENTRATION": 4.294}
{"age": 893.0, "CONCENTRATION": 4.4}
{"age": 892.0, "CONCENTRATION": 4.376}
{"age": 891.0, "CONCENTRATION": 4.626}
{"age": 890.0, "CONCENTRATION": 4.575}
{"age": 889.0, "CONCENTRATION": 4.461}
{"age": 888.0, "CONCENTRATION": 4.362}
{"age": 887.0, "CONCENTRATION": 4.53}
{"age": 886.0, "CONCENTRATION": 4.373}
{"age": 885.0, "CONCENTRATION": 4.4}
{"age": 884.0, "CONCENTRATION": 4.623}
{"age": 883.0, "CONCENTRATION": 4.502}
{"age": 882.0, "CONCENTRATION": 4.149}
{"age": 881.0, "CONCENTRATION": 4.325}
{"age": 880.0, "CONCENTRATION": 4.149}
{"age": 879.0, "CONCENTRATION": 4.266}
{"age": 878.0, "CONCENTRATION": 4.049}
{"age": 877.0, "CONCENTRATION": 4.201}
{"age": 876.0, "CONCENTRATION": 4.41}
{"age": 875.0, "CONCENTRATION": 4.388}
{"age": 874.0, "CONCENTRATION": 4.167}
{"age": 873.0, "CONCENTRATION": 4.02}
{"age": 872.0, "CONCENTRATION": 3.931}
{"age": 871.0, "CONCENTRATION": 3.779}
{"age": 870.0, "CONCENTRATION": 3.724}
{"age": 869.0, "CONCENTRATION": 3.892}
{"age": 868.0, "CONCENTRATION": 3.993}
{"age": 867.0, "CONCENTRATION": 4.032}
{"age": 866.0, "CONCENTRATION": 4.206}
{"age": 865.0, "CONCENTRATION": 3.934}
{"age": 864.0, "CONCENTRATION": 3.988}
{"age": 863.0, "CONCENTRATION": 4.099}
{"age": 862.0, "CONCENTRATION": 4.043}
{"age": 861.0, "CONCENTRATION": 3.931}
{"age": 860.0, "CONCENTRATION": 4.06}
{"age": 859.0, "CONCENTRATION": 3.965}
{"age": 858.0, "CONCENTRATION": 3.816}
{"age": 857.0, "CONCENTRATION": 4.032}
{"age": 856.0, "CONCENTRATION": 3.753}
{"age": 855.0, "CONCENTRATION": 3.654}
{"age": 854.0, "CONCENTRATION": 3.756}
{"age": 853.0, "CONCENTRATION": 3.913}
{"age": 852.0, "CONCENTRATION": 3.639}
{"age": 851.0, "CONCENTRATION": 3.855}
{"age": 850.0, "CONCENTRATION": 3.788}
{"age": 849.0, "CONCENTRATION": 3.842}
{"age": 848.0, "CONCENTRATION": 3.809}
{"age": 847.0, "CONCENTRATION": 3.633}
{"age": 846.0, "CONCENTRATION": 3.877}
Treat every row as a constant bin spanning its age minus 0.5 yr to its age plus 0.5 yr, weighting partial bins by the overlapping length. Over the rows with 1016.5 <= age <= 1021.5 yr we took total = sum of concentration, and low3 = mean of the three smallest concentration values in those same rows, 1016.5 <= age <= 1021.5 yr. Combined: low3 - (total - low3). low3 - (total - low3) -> -10.4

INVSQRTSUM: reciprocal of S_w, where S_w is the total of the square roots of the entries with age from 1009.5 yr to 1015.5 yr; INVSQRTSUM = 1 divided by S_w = 0.0908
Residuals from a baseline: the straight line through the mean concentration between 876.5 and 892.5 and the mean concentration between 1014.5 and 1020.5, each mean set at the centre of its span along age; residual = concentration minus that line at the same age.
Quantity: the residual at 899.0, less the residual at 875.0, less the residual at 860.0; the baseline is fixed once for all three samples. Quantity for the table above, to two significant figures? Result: 0.51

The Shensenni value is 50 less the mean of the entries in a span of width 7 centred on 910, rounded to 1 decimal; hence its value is 45.6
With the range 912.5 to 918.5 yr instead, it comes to 46.0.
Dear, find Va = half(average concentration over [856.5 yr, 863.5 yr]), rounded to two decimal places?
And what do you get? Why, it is 2.00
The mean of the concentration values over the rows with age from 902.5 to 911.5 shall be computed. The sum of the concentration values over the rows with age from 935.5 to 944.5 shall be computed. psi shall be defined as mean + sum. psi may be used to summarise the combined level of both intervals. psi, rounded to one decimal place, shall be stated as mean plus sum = 41.0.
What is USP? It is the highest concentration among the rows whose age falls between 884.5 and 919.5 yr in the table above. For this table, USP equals 4.867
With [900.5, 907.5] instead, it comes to 4.867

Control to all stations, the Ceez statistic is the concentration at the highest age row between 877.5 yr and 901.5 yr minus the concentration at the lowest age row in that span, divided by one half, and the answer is 0.61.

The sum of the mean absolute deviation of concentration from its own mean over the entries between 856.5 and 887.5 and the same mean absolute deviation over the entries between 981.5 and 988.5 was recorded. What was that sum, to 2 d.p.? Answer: 0.30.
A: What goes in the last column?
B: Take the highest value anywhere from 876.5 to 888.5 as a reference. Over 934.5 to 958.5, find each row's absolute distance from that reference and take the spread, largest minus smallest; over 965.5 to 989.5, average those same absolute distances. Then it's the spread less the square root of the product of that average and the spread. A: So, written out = -0.20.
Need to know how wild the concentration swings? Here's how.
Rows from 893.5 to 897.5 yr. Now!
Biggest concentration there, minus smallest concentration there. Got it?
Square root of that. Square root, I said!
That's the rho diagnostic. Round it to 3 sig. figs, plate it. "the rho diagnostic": 0.394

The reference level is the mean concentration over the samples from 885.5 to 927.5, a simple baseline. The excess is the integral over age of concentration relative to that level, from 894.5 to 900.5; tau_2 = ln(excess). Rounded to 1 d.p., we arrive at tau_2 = -1.2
